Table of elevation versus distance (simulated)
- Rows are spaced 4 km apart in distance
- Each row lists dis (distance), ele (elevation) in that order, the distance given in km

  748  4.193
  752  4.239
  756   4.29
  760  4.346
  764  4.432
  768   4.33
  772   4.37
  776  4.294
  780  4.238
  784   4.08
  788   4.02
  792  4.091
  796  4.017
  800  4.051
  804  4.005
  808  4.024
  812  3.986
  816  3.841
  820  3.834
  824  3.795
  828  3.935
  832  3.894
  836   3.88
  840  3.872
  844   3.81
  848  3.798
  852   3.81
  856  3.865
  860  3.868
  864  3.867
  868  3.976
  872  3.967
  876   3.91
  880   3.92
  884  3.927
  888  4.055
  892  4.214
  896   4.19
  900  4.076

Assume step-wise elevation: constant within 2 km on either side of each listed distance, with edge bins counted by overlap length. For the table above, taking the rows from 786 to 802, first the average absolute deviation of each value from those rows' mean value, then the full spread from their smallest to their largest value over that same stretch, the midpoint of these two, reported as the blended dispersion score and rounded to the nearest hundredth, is 0.05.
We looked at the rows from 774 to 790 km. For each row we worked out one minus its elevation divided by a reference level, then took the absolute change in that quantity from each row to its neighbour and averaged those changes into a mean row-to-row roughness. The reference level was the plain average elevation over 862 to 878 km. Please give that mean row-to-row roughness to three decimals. 0.023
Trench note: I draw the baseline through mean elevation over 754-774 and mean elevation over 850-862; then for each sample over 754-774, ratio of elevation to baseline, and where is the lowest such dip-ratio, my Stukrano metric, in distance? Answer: 756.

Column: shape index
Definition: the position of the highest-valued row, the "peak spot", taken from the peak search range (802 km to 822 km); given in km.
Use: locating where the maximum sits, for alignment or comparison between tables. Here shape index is 808 km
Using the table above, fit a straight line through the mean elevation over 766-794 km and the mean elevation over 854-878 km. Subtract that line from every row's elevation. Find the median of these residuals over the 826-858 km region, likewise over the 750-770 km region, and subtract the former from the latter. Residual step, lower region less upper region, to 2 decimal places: 0.21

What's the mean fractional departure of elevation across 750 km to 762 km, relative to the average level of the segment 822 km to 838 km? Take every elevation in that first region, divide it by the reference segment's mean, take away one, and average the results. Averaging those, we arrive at 0.11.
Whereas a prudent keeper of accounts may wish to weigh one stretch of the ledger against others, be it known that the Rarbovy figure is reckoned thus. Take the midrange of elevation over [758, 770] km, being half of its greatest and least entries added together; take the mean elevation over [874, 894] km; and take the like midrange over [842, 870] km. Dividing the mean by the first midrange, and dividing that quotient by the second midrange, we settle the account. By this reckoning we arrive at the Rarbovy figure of 0.235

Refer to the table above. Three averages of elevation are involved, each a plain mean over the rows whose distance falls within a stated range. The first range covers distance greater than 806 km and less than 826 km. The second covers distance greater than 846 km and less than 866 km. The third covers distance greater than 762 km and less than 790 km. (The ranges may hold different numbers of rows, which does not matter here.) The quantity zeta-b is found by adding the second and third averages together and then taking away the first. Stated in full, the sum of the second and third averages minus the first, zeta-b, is 4.20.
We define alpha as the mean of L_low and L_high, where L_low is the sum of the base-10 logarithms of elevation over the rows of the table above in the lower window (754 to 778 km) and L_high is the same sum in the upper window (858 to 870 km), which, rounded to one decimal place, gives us 2.8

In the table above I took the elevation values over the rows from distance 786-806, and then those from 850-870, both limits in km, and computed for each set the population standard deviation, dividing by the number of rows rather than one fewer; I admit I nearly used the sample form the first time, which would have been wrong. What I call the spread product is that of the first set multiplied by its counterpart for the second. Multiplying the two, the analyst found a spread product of 0.0017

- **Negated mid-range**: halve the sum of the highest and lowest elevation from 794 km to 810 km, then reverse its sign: -4.03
